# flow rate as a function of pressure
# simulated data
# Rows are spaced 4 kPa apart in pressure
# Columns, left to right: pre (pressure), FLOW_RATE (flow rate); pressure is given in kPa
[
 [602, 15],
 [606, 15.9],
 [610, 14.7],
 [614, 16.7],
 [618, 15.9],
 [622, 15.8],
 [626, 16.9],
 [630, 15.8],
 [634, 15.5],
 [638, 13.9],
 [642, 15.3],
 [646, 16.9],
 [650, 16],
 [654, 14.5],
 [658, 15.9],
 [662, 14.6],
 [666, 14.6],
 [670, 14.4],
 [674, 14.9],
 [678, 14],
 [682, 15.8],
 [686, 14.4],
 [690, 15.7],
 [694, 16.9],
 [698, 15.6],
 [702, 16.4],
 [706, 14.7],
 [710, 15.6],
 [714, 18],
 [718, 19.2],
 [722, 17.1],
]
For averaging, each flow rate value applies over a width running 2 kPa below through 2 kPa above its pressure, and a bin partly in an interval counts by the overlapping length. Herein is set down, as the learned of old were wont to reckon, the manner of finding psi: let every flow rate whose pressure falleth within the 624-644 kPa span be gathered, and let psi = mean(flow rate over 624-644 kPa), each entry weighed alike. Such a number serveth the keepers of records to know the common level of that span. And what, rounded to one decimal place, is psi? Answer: 15.5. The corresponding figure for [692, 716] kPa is 16.2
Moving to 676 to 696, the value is 15.4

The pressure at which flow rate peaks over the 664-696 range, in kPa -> 694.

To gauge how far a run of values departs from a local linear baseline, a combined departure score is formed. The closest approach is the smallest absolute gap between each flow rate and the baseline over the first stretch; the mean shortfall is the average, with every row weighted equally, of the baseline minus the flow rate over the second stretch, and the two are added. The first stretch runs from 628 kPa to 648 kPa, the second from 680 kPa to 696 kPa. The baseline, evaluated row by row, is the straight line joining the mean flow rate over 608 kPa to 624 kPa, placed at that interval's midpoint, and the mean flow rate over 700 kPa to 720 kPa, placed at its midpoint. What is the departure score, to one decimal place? 1.0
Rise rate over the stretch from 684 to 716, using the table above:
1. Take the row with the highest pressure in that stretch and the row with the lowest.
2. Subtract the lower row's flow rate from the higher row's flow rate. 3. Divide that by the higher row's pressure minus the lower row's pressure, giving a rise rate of 0.13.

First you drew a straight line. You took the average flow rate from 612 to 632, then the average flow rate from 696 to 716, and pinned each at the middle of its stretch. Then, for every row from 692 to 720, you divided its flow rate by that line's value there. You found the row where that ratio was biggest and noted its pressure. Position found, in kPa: 718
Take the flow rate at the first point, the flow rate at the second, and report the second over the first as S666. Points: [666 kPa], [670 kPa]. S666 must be 0.99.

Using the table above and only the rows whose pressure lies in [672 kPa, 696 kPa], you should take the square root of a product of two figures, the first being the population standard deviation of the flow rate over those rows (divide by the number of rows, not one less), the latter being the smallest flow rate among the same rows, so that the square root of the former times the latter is 3.7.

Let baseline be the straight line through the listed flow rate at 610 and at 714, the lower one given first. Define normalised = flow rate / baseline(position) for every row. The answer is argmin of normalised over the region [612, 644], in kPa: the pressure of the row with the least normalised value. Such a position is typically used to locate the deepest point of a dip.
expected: 638 kPa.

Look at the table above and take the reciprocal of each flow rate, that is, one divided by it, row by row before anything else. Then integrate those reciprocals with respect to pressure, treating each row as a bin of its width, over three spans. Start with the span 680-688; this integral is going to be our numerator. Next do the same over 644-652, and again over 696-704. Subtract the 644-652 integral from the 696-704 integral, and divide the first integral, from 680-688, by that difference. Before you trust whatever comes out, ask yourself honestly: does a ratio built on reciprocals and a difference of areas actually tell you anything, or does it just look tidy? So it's 39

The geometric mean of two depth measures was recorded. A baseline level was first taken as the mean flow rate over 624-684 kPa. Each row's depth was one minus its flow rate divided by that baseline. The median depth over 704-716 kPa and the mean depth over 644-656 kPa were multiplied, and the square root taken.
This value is 0.028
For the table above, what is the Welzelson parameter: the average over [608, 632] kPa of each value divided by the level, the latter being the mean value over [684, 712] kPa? 1.02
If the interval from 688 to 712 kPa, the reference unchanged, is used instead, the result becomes 1.01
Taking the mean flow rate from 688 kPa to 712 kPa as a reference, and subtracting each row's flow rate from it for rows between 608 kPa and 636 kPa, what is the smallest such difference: -1.08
